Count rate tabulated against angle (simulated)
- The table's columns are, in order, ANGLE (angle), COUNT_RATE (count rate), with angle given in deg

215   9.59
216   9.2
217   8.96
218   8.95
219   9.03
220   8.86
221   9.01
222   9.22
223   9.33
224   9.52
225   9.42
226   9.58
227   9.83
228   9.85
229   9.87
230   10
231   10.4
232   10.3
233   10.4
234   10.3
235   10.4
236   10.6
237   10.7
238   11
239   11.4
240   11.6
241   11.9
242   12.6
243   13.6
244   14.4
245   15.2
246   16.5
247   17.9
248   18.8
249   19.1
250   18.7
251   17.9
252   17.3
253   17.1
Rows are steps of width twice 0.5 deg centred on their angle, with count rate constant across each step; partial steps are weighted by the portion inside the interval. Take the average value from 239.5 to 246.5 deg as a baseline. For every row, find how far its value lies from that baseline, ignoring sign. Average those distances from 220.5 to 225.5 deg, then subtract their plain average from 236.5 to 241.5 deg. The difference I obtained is 2.0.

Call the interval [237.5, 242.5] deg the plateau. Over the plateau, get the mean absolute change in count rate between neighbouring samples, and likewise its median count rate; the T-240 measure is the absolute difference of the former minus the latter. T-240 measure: 11.2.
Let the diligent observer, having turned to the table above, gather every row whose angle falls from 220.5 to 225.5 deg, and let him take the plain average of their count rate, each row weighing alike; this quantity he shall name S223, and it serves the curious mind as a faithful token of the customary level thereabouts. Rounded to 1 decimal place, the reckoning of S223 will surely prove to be 9.3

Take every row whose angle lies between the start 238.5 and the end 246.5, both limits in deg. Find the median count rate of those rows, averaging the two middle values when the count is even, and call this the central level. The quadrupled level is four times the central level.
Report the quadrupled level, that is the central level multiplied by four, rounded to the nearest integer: 52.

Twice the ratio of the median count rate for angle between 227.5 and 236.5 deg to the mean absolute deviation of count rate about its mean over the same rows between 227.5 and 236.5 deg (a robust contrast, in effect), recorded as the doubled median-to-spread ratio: 94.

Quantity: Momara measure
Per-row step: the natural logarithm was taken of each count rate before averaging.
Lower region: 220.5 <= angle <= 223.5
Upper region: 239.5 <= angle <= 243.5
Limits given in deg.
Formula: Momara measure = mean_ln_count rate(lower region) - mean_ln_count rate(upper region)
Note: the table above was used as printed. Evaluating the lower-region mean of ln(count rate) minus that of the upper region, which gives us -0.30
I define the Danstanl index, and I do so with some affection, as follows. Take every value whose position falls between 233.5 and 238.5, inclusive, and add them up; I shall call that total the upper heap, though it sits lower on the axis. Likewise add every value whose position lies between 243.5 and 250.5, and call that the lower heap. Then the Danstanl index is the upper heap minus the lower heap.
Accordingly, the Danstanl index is -68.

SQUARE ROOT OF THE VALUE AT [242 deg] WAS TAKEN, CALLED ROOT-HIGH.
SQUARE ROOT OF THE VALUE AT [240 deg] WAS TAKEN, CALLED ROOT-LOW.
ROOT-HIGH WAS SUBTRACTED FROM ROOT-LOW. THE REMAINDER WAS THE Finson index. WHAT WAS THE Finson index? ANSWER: -0.14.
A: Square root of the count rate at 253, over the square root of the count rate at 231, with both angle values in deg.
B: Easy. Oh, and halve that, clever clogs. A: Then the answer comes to 0.641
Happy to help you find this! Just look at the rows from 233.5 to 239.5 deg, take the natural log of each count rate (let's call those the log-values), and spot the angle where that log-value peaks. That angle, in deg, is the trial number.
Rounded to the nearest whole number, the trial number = 239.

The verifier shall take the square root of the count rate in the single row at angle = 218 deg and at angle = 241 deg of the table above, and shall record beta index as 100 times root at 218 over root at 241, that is 87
